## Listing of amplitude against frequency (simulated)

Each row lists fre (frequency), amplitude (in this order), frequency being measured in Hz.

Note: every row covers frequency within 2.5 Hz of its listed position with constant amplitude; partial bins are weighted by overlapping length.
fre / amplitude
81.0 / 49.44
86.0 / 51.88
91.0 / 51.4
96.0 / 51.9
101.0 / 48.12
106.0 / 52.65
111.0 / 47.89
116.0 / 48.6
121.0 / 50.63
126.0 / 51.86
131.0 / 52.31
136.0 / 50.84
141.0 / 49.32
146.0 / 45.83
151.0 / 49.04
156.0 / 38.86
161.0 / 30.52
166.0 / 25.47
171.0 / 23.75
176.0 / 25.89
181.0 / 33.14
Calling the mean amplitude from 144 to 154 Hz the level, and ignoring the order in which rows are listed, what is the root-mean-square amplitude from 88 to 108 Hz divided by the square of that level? 0.023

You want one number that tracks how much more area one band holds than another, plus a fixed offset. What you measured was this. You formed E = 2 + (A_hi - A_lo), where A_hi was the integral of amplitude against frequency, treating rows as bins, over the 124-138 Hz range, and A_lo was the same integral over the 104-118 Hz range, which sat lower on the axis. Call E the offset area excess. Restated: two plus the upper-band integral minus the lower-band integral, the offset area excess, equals 31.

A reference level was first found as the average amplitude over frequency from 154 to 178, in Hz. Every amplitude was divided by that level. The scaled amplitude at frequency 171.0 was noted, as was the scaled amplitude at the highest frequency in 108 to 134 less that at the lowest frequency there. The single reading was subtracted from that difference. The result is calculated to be -0.67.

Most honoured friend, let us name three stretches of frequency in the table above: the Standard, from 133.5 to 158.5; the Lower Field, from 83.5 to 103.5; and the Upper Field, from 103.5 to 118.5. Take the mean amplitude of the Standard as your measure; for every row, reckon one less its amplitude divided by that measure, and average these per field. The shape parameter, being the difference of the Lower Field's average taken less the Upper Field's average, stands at -0.02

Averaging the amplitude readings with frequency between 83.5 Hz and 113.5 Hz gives 50.6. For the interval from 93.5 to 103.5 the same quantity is 50.0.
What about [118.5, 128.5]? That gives 51.2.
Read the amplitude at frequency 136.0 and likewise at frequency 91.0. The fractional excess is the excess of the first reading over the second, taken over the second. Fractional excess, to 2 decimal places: -0.01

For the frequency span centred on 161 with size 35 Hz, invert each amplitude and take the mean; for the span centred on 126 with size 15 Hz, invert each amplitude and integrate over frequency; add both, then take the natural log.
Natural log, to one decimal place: -1.1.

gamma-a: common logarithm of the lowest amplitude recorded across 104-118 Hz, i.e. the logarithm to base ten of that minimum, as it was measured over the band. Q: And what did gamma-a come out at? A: 1.68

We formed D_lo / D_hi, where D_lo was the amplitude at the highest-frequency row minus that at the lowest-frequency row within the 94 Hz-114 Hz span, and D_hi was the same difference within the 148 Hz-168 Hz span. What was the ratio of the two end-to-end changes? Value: 0.2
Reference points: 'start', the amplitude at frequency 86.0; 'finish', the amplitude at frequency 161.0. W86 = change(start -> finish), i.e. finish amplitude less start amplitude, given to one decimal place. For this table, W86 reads -21.4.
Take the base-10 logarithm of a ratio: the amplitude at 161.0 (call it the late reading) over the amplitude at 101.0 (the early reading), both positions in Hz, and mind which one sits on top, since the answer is -0.20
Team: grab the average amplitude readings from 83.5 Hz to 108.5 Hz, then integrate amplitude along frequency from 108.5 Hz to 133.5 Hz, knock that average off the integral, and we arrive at 1205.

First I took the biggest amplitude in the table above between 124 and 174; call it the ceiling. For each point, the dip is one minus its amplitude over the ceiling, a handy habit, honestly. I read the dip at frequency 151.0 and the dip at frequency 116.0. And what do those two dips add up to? 0.13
